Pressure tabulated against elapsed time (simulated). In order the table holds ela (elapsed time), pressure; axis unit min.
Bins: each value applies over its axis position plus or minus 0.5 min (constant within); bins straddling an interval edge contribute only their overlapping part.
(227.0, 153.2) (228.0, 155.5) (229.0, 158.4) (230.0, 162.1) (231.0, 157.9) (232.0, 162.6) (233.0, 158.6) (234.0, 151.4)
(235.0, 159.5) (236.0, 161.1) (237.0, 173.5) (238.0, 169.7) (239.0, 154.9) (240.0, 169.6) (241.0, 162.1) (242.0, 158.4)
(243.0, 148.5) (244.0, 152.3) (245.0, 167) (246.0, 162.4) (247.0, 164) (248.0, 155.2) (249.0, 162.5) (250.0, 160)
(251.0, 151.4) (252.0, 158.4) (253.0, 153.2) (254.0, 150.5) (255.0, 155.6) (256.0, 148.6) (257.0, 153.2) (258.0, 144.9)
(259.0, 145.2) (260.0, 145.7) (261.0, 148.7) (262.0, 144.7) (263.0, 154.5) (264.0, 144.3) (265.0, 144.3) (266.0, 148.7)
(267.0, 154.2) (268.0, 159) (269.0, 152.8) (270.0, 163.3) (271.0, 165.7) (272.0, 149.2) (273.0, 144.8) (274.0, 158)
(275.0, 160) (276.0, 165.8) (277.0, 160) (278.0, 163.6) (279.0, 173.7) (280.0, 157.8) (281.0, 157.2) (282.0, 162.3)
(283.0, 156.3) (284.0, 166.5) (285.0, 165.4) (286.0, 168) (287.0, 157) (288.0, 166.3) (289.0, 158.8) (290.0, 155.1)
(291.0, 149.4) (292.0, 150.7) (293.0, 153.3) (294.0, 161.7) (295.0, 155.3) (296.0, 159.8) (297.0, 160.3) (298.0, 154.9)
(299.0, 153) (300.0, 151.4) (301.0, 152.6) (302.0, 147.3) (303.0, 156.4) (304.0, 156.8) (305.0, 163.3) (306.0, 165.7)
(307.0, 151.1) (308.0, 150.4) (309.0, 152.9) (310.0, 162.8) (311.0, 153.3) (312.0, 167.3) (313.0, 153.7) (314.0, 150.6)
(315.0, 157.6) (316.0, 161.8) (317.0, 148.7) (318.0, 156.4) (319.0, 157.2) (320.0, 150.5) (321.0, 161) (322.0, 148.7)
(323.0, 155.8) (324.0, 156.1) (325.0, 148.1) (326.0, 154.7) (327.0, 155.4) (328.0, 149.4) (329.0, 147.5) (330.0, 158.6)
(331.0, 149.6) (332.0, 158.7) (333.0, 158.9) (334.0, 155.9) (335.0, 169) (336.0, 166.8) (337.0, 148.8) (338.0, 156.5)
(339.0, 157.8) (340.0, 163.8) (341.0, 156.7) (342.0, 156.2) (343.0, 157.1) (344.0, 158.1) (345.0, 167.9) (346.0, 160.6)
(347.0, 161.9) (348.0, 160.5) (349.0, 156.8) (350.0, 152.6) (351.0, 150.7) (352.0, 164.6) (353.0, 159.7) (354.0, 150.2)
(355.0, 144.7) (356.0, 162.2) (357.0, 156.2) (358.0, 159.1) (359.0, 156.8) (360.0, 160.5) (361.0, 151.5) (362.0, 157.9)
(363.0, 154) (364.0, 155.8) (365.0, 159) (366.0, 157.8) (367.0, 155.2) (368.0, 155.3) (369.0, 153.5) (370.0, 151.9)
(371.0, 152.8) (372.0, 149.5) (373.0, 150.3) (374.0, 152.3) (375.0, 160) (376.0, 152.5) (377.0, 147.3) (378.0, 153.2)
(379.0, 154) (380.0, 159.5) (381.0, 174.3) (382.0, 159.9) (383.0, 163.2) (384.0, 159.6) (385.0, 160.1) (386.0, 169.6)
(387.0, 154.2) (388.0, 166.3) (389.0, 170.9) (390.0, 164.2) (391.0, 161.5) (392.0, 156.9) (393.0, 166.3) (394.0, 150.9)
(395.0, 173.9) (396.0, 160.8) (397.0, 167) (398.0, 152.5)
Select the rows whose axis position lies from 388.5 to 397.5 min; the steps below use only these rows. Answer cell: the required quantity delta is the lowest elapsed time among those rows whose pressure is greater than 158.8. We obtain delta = 389.0 min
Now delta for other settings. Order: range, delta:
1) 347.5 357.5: 348.0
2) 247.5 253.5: 249.0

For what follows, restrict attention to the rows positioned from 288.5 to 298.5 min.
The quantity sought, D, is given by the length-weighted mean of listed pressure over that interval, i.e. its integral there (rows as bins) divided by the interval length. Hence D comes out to 156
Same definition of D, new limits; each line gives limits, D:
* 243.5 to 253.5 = 159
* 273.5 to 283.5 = 161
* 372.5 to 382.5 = 156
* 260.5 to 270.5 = 151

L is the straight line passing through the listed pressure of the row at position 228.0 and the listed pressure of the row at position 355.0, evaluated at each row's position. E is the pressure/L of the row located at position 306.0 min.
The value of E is 1.11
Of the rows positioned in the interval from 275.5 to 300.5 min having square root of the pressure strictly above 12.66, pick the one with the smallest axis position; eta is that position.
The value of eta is 276.0 min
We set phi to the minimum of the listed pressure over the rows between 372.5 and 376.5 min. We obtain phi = 150.3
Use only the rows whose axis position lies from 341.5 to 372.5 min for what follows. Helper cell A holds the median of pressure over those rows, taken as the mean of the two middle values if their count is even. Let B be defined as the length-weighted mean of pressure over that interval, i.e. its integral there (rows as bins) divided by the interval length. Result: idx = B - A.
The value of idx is -0.3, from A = 157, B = 156.5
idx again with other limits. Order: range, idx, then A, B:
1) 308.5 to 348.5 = 0.2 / 157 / 156.8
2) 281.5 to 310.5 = 1.0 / 156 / 157.4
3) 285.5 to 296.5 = 0.8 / 157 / 157.8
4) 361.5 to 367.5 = -0.2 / 157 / 156.6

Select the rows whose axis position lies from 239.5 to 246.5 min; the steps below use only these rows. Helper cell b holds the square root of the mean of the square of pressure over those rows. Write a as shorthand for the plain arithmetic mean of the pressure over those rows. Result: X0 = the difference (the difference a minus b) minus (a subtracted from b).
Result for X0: -0.31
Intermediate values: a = 160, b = 160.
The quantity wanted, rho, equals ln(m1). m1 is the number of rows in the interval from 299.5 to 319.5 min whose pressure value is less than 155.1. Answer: 2.3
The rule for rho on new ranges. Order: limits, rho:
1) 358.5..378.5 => 2.4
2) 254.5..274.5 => 2.7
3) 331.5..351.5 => 1.1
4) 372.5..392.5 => 1.9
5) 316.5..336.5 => 2.1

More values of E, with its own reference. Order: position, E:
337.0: 1.02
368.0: 1.08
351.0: 1.04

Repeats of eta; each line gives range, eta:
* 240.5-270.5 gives 241.0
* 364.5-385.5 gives 381.0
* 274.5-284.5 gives 276.0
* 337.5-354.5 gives 340.0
